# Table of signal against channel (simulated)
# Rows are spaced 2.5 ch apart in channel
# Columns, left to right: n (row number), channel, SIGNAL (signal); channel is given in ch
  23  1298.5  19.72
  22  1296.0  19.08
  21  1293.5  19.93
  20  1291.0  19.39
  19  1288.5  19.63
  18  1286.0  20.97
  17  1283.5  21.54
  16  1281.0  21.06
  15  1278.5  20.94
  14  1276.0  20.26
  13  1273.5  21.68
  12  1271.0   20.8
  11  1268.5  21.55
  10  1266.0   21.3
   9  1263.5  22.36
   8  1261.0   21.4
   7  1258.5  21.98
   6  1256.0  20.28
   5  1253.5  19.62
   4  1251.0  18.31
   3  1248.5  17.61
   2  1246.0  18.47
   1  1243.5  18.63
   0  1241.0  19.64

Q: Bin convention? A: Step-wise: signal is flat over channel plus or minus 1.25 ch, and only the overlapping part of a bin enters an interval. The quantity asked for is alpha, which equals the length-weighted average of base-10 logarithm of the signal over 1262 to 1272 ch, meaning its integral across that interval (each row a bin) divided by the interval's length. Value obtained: 1.33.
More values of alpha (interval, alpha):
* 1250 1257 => 1.29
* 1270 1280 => 1.32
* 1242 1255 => 1.27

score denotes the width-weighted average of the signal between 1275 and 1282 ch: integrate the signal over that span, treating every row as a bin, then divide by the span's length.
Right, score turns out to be 20.8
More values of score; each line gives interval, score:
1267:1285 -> 21.1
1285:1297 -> 19.8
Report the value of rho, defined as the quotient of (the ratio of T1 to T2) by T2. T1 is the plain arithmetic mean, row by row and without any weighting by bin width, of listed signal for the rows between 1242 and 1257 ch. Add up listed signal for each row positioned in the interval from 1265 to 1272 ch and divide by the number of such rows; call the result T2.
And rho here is 0.0418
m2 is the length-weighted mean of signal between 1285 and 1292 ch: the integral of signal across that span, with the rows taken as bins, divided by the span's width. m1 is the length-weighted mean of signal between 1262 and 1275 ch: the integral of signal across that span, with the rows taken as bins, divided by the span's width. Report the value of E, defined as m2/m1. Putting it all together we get 0.929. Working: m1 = 21.5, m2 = 20.0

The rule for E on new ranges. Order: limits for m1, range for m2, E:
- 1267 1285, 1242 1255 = 0.880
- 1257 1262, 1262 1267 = 1.009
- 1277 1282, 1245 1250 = 0.860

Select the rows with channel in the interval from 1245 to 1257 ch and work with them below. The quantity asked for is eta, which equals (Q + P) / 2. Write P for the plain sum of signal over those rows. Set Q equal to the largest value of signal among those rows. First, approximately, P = 94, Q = 20.28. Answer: 57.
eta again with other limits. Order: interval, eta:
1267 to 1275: 43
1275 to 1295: 93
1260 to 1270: 54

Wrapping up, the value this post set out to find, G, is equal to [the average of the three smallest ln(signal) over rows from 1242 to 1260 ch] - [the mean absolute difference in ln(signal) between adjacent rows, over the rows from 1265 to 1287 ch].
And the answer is 2.87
